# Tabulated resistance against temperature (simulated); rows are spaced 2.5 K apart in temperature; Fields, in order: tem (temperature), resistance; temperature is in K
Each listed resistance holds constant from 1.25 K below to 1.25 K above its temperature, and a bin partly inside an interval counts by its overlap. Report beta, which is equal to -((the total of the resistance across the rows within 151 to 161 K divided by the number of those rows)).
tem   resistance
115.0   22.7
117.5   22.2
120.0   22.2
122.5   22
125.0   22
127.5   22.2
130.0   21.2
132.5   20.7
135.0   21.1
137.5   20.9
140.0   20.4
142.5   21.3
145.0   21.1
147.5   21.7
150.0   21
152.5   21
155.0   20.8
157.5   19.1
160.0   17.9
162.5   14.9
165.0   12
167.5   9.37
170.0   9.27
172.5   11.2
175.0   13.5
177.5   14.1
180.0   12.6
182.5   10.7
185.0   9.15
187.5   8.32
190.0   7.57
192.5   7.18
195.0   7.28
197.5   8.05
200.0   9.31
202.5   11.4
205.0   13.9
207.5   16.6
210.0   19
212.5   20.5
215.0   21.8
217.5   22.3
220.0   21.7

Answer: -20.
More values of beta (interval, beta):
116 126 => -22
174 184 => -13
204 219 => -19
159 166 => -15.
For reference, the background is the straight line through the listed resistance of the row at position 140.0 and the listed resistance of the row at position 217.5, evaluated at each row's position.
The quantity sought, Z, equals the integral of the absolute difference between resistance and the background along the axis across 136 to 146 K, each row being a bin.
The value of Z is 5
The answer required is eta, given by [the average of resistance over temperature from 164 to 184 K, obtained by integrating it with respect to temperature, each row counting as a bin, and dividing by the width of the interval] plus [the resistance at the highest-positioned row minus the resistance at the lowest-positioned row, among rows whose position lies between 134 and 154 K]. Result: 11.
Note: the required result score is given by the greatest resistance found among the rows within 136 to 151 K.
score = 21.7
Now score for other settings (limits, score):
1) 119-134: 22.2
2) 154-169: 20.8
